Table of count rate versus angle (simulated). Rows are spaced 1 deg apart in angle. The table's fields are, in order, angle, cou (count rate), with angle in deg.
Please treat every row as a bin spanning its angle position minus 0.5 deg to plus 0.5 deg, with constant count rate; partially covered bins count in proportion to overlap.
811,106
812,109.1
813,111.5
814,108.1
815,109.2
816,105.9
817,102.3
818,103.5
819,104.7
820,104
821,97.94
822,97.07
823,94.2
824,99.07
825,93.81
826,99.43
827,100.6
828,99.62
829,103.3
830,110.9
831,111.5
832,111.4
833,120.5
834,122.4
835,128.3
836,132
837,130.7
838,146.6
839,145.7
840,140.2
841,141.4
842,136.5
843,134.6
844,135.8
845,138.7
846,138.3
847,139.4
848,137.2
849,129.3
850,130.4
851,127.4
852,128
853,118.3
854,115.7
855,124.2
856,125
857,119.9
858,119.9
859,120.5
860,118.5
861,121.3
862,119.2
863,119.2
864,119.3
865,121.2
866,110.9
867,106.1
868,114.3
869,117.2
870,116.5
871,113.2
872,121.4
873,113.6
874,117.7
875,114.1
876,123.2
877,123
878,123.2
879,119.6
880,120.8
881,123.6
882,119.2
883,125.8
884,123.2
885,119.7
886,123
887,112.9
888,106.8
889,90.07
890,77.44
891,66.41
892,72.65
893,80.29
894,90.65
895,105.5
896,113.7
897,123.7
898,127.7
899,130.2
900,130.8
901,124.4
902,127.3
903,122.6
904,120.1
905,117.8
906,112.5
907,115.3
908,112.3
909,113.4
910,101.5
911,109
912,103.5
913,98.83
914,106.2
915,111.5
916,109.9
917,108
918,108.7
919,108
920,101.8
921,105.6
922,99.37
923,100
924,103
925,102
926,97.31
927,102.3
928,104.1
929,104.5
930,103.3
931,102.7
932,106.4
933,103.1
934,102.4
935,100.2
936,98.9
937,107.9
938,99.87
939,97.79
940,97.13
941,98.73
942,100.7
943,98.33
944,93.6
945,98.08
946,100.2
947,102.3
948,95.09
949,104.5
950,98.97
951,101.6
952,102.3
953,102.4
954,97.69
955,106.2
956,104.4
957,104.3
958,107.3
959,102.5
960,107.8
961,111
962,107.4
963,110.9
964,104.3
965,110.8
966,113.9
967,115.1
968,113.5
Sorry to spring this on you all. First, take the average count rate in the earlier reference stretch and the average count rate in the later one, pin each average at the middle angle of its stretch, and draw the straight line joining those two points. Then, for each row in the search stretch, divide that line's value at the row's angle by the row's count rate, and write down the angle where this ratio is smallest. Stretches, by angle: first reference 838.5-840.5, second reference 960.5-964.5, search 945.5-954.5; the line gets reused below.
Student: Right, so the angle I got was 949 deg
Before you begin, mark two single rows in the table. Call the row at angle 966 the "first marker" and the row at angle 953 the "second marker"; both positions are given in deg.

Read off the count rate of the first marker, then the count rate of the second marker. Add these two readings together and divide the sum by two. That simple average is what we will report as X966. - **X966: 108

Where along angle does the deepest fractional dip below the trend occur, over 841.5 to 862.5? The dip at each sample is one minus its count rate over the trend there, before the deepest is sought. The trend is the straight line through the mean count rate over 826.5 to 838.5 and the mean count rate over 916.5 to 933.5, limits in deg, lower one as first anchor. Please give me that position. 854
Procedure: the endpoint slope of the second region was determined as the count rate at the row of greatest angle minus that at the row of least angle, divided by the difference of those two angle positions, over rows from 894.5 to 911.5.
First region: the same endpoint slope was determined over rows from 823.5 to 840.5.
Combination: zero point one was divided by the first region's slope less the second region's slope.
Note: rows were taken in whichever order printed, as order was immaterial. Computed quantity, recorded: 0.04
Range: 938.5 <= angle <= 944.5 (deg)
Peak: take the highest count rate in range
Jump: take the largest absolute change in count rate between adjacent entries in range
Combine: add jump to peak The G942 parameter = 105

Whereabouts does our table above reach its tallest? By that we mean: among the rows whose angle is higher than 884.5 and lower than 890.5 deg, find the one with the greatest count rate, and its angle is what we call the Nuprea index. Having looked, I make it 886 deg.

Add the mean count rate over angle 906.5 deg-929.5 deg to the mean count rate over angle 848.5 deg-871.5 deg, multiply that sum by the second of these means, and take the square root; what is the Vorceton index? 164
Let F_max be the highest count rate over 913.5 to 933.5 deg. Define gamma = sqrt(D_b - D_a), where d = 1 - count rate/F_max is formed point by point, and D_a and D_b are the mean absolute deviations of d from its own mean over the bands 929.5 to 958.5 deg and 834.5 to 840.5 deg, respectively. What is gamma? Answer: 0.19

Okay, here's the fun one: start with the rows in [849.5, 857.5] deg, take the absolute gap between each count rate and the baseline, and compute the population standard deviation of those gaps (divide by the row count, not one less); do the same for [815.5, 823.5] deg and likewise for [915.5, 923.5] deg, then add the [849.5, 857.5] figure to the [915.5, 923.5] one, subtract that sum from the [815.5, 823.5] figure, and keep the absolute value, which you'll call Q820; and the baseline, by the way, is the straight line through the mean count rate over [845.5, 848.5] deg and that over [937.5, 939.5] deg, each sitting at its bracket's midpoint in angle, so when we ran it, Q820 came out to 3.6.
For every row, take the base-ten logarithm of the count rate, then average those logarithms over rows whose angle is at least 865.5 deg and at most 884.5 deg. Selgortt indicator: 2.07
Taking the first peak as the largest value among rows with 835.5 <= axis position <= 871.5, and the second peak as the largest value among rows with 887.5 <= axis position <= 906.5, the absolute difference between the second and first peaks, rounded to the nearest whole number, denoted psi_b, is 16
